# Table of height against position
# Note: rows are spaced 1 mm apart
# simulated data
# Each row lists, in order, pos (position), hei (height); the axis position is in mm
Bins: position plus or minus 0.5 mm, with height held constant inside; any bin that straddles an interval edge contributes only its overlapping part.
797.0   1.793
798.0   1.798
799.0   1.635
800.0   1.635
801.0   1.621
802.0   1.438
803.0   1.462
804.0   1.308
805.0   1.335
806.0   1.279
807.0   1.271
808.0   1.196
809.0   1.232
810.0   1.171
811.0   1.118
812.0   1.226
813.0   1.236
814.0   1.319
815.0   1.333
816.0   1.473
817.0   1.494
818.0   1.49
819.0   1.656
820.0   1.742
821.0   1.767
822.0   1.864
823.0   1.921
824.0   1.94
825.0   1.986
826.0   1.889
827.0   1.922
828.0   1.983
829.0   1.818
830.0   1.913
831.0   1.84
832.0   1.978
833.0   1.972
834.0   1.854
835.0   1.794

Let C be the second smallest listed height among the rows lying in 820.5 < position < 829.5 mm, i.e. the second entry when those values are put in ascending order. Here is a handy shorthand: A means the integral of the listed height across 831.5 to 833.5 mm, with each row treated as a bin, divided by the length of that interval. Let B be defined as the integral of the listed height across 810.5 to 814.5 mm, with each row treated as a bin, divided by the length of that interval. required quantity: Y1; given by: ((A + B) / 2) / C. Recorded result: 0.88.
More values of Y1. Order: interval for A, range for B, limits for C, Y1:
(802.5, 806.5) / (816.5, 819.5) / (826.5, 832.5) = 0.79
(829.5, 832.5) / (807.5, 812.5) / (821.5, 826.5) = 0.82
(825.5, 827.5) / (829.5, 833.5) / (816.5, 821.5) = 1.28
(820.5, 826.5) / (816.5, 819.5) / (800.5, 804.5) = 1.20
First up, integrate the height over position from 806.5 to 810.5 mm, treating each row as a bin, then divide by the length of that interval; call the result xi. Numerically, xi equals 1.22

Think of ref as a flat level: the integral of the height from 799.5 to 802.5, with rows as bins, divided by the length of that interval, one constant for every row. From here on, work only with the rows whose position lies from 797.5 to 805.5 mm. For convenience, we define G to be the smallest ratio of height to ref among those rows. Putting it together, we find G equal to 0.84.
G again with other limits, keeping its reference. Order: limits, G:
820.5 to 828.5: 1.13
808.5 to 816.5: 0.71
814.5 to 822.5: 0.85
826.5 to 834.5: 1.16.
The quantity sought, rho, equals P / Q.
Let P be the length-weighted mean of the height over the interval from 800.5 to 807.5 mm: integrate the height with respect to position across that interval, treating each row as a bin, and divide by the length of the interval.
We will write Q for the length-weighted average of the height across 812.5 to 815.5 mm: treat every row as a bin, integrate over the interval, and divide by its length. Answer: 1.07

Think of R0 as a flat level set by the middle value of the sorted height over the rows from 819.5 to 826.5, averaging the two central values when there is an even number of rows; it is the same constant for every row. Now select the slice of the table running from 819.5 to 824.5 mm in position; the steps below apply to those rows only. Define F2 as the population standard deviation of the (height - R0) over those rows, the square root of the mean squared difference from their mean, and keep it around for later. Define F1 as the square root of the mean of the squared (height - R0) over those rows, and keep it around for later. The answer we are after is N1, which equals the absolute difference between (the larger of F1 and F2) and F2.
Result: 0.0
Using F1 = 0.09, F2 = 0.080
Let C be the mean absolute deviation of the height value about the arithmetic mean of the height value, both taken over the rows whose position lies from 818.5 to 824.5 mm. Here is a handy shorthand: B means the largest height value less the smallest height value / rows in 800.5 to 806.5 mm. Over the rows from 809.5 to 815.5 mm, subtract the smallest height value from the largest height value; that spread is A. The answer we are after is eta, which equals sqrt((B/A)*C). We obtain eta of 0.39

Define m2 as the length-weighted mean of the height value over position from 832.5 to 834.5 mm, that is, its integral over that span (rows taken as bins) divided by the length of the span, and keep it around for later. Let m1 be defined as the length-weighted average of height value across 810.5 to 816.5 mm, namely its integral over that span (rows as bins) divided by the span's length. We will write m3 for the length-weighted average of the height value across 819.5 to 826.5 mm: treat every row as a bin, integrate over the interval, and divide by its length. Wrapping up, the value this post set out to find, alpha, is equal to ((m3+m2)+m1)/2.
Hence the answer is 2.53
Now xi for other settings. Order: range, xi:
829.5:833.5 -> 1.93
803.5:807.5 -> 1.30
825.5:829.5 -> 1.90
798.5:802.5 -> 1.58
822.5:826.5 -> 1.93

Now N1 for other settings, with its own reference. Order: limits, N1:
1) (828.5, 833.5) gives 0.0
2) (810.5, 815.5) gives 0.6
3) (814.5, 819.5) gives 0.3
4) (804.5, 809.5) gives 0.6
